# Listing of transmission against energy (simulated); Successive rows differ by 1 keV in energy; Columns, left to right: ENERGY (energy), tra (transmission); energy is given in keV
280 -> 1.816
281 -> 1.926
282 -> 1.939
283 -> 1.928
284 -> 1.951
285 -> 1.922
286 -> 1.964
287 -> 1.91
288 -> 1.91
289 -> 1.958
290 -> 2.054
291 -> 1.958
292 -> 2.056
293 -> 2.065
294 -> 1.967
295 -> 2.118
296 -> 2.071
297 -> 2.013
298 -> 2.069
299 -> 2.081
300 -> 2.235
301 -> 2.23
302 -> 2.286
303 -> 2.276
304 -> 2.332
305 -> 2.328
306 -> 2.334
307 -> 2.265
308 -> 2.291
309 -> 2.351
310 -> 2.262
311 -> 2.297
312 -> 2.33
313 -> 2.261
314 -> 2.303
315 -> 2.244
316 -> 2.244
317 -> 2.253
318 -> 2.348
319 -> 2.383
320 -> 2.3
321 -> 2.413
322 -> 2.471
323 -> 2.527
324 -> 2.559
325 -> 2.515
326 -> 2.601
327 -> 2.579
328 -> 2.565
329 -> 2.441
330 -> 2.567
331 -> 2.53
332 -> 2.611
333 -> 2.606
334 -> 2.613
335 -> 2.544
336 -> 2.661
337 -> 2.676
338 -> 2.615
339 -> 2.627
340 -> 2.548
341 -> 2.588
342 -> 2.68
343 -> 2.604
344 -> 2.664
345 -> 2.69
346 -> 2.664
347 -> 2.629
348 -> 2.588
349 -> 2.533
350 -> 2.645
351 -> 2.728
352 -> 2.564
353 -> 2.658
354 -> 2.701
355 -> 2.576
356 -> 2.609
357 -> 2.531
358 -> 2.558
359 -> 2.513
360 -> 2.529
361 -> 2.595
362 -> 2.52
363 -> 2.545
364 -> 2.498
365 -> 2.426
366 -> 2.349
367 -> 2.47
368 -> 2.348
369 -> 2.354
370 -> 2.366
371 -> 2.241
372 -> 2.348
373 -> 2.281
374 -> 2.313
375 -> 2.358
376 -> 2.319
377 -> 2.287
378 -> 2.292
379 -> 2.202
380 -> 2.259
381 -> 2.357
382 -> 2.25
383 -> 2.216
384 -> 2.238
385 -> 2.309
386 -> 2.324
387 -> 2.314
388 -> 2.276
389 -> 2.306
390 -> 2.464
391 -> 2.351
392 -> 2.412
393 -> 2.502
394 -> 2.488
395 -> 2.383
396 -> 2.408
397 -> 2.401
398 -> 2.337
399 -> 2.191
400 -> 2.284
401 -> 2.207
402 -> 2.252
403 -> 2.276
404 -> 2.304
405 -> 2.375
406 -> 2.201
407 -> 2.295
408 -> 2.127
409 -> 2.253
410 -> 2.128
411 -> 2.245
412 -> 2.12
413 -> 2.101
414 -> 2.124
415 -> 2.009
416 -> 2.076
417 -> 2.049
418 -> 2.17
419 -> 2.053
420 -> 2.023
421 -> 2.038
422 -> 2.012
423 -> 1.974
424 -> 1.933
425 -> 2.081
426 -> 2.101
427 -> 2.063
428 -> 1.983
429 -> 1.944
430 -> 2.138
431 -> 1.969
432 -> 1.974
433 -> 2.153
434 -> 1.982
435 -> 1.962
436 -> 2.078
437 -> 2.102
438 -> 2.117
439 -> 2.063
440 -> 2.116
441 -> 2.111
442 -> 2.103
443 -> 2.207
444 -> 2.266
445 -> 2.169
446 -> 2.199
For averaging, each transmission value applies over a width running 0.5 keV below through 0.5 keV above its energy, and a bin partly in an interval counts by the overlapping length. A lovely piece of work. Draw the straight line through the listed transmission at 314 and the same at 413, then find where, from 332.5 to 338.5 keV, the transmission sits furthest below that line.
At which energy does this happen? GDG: 335 keV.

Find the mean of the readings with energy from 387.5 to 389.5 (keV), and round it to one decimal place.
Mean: 2.3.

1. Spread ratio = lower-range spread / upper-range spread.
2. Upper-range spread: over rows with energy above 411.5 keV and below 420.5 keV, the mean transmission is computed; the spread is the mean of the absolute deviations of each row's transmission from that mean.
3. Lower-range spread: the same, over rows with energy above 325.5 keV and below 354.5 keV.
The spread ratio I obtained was 1.1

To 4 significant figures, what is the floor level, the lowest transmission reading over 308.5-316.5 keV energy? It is 2.244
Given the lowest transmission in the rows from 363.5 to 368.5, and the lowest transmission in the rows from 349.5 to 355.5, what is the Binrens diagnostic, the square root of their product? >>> 2.45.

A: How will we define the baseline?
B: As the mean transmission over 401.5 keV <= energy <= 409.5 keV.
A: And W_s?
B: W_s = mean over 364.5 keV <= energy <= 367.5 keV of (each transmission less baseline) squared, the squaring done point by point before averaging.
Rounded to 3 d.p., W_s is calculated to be 0.026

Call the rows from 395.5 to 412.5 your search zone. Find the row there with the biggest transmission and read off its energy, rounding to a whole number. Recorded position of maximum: 396 keV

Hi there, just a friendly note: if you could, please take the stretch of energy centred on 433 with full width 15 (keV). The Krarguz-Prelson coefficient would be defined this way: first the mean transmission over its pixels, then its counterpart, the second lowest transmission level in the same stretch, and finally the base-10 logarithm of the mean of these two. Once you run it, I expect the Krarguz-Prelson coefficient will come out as 0.302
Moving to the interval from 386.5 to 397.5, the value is 0.371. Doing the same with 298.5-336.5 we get 0.364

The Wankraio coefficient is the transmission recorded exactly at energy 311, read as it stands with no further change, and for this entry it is 2.297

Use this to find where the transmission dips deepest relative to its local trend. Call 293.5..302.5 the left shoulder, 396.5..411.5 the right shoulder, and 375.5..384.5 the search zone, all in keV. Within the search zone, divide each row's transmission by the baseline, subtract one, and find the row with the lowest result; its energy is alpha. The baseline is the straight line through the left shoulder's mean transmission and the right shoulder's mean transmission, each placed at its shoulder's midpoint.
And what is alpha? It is 379 keV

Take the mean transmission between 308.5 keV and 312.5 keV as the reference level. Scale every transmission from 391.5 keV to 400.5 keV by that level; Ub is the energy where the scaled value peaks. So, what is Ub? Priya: 393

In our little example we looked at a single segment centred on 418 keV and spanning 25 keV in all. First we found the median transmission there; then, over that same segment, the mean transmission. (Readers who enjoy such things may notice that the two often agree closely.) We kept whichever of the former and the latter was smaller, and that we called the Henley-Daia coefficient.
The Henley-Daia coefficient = 2.08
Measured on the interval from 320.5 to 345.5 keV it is 2.58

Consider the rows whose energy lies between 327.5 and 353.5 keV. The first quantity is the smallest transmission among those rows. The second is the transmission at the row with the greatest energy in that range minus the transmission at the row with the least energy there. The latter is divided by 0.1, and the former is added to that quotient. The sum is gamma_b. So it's 3.4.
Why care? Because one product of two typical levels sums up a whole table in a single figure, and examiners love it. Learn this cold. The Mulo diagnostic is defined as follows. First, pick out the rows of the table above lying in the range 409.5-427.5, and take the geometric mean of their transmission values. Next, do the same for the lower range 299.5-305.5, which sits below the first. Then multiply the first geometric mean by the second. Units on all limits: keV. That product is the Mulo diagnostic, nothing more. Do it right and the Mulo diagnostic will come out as 4.7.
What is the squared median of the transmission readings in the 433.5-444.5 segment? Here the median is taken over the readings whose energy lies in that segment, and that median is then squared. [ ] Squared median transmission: 4.4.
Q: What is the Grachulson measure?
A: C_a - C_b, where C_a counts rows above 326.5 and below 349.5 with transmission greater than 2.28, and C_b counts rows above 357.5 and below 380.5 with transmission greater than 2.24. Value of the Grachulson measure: 1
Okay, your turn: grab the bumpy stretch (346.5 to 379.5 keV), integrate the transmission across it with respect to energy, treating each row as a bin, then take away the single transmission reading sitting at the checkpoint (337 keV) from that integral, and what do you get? 79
